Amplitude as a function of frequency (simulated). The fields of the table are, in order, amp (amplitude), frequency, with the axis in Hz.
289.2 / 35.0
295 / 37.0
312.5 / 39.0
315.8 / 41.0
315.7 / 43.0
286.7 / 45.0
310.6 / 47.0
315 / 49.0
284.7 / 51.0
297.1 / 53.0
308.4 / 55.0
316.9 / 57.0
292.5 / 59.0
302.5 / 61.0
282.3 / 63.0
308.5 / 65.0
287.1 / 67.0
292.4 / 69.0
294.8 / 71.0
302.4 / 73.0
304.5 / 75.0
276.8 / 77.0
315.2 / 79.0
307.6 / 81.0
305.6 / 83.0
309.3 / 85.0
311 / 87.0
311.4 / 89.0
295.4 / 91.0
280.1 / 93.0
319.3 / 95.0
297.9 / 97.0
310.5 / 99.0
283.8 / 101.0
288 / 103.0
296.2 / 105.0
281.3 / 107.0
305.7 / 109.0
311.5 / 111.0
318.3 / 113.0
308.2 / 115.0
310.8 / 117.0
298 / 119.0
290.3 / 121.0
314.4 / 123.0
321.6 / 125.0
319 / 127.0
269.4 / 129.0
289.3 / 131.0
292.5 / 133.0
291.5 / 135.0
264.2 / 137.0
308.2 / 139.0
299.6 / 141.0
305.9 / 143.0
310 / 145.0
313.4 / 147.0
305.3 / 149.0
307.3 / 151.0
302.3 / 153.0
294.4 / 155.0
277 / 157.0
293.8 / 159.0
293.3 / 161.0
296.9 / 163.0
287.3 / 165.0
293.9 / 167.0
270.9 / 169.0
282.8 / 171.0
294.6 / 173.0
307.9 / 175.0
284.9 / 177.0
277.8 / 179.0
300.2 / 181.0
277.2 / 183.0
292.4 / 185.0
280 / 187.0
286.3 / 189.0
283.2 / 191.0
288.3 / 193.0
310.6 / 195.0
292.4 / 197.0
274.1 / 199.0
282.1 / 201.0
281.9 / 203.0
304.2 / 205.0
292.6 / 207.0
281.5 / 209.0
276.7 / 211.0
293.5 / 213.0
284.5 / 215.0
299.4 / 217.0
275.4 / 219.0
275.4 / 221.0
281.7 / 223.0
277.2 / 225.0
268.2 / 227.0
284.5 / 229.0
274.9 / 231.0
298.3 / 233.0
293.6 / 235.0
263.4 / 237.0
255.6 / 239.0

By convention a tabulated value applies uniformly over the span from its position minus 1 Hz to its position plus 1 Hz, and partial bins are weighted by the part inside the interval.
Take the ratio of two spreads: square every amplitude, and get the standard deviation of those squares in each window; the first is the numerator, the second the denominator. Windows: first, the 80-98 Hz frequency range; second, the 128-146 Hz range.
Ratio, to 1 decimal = 0.7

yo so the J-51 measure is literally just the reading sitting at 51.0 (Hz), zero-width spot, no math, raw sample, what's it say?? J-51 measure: 284.7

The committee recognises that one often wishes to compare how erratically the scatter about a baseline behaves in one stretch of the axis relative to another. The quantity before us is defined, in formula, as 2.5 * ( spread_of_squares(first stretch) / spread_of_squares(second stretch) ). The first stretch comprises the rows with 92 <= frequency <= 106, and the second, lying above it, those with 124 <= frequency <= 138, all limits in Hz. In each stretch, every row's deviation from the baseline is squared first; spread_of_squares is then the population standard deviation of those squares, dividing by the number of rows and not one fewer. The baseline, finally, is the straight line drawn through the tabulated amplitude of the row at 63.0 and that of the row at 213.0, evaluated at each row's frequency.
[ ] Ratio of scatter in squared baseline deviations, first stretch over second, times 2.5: 2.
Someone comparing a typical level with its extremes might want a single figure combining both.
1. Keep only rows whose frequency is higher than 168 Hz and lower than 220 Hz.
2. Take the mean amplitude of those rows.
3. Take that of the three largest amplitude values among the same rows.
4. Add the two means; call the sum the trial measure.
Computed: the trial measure 595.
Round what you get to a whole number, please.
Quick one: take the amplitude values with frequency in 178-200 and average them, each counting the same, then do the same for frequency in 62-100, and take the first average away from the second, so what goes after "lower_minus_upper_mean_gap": 13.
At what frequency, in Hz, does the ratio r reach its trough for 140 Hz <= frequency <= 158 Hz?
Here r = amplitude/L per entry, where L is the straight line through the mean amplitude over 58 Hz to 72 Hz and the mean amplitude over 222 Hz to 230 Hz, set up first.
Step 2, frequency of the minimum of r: 157.0 Hz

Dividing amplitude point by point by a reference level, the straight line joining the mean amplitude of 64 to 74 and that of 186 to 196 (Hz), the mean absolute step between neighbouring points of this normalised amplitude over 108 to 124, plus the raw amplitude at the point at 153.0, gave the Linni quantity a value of 302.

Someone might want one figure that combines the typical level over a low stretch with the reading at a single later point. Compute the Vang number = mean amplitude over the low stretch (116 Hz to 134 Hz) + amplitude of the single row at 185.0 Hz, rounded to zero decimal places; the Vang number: 593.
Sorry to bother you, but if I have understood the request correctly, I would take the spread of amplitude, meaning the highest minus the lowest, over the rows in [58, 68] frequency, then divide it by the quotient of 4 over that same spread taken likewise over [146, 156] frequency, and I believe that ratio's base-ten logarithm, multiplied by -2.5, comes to -5.2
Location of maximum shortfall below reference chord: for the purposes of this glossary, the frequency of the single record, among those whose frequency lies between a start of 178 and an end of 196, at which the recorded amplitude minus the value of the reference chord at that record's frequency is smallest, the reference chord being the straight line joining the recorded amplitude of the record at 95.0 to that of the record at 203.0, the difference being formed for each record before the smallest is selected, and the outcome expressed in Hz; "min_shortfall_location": 179.0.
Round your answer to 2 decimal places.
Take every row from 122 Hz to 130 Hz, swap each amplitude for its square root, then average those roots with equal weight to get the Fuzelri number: 17.48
